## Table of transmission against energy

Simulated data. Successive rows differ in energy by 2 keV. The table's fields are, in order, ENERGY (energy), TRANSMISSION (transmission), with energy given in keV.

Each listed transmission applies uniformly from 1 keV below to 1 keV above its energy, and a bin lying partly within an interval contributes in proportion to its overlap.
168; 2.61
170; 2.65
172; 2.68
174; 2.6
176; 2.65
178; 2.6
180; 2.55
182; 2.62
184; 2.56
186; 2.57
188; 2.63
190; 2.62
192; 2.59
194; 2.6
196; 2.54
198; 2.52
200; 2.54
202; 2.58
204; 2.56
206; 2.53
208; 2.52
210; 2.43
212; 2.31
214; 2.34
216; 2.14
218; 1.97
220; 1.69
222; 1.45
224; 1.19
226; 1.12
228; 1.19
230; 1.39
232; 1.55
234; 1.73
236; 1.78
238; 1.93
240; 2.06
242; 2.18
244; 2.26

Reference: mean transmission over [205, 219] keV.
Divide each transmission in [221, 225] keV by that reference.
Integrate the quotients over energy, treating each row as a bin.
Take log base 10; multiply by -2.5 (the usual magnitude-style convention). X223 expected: -0.89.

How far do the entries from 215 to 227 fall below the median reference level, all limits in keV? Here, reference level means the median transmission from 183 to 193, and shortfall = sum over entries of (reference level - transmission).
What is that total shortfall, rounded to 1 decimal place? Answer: 6.0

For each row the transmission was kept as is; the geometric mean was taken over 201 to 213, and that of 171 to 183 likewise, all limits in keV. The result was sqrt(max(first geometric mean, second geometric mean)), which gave 1.62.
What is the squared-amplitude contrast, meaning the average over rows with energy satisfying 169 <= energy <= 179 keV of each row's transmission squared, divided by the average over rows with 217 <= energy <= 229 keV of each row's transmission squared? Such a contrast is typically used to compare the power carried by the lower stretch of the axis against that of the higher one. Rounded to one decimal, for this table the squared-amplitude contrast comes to 3.2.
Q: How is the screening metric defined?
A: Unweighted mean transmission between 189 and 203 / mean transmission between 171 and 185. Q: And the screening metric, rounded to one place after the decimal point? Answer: 1.0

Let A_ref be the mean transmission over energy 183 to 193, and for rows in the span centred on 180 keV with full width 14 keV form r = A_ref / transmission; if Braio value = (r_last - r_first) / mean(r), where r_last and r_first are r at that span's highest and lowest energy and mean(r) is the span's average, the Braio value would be 0.01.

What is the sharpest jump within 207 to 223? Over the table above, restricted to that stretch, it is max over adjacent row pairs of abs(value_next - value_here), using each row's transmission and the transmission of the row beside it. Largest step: 0.28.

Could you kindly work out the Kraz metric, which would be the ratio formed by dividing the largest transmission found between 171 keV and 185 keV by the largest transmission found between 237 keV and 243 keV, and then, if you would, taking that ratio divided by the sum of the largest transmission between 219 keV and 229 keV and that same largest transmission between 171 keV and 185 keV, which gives 0.28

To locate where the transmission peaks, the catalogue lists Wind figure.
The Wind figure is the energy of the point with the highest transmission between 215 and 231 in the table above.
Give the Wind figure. 216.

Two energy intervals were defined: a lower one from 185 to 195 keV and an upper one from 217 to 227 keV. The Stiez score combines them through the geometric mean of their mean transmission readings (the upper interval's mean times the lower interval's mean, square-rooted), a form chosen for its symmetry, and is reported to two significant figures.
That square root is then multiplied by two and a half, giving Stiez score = 4.9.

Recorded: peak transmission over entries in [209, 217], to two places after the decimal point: 2.43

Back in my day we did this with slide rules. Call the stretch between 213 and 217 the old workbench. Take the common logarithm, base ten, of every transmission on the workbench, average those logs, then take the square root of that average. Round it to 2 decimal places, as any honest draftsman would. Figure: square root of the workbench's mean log 0.59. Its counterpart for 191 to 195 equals 0.64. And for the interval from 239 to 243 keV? 0.57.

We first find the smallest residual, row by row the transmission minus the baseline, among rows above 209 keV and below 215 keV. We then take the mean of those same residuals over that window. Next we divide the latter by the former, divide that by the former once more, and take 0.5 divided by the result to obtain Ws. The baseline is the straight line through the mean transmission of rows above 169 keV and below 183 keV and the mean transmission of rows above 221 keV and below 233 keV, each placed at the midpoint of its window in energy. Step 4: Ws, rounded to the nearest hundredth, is 0.28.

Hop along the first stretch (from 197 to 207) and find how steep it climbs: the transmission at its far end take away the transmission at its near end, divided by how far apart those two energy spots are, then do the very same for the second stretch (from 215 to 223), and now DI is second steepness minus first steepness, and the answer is -0.12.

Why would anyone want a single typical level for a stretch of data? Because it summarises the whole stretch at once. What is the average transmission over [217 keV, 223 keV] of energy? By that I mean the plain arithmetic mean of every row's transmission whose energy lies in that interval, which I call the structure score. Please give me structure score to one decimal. 1.7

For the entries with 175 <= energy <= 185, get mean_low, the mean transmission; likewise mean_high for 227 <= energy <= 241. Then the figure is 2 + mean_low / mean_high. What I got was 3.6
